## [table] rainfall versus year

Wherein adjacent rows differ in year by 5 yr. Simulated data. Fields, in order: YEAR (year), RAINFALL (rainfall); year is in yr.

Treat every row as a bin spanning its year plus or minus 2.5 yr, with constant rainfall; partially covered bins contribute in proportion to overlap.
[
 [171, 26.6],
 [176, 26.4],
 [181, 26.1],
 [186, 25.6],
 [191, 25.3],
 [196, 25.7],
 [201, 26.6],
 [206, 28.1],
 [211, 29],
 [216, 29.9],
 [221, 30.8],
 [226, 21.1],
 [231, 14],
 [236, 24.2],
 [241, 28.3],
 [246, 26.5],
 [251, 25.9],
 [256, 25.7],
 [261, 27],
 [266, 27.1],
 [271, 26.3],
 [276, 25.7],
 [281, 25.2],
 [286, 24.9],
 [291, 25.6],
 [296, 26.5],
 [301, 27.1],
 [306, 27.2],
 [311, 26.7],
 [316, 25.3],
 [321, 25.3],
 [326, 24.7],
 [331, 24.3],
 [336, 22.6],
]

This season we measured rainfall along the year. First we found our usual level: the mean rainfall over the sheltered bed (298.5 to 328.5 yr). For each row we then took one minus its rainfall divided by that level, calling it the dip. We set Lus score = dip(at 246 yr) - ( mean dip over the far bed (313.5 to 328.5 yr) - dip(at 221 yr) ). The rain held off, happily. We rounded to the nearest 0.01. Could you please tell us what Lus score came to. -0.24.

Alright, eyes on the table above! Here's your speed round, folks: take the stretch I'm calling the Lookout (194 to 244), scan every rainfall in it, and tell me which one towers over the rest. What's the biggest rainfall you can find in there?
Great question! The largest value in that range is 30.8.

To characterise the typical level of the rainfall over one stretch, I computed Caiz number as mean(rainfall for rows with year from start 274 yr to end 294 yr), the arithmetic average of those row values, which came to 25.4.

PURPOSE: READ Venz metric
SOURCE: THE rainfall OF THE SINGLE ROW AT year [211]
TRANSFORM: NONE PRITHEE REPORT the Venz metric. 29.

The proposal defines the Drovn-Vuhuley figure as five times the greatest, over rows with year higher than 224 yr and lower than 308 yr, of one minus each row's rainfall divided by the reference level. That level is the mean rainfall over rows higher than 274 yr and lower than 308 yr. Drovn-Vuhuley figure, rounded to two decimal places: 2.31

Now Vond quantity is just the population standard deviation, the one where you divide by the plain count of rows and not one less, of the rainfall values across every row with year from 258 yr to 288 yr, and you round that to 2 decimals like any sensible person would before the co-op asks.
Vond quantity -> 0.84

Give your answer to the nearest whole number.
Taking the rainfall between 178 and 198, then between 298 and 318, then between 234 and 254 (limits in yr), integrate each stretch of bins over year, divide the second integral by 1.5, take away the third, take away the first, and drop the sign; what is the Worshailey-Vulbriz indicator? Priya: 684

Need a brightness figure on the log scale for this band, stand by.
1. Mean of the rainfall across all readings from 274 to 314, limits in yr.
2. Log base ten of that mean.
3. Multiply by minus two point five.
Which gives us -3.54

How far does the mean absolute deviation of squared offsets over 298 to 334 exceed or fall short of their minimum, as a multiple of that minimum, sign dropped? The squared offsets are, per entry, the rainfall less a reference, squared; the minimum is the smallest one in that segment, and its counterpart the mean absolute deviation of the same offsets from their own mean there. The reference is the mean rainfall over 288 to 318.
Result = 12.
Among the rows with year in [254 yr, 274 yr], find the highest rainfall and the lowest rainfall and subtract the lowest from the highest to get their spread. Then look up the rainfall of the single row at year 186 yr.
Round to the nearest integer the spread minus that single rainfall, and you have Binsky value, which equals -24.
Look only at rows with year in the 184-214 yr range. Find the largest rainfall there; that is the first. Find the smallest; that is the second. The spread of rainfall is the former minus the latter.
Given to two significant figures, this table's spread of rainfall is 3.7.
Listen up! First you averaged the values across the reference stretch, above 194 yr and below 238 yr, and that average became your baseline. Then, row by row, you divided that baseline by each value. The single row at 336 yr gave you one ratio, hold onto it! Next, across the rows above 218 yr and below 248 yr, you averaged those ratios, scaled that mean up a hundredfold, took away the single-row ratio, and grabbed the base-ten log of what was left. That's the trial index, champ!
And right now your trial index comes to 2.05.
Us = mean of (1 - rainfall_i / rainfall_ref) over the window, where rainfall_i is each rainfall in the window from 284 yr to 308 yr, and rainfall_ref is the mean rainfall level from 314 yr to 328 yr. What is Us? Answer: -0.046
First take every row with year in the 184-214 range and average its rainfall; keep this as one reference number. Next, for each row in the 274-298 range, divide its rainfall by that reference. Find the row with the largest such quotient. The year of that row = 296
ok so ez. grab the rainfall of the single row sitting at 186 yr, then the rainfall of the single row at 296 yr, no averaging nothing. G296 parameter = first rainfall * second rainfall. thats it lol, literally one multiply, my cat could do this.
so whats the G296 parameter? 678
